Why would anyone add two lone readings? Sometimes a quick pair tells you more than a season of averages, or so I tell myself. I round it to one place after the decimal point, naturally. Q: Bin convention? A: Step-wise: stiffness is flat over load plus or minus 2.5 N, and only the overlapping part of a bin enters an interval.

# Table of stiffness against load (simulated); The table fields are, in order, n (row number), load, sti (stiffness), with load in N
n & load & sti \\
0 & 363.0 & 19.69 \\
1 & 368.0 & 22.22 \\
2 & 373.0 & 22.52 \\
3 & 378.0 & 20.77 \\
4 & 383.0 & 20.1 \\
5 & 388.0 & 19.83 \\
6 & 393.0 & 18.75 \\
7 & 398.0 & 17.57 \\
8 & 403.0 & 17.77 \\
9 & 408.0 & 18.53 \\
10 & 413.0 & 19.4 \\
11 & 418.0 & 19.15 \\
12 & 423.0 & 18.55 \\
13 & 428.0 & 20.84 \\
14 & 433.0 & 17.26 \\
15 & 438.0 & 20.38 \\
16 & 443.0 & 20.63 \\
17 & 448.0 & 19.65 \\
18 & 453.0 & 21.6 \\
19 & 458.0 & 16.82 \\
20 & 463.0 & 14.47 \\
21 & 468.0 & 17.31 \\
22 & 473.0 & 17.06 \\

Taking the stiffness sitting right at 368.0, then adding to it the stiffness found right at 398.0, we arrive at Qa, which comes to 39.8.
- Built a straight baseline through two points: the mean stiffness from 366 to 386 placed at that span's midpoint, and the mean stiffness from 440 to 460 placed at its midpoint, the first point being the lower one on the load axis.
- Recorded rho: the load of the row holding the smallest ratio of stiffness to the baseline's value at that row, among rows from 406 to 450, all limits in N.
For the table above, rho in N 433.0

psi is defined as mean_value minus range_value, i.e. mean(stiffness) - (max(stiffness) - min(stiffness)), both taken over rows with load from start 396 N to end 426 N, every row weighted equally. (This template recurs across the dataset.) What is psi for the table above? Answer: 17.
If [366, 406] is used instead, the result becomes 15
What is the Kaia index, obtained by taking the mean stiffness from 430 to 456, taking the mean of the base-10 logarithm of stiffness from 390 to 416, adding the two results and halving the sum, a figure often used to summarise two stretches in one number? 10.6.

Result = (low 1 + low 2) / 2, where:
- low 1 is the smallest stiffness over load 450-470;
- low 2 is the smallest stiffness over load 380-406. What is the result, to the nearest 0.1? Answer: 16.0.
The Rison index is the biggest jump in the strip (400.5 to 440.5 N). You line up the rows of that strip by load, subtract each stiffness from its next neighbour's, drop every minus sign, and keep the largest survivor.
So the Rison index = 3.6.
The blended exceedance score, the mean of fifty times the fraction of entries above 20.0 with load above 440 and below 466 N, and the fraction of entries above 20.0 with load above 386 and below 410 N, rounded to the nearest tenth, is 10.0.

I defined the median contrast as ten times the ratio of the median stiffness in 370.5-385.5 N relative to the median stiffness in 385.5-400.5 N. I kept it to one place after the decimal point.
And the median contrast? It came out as 11.1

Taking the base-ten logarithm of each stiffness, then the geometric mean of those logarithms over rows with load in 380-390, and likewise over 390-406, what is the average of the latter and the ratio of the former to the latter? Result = 1.15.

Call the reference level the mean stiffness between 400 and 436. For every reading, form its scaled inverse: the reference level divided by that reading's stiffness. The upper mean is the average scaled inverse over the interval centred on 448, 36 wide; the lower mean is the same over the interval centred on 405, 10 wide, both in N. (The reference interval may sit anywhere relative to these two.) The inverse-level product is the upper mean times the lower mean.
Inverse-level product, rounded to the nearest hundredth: 1.06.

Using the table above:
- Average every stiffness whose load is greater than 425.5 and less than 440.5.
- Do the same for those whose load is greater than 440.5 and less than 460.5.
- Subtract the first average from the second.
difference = 0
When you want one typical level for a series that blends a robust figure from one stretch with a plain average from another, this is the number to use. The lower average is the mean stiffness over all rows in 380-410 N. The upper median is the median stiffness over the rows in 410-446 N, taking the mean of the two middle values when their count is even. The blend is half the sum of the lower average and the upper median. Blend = 19.1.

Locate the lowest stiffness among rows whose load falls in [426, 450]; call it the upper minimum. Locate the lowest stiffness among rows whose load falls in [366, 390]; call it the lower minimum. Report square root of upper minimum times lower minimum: 18.5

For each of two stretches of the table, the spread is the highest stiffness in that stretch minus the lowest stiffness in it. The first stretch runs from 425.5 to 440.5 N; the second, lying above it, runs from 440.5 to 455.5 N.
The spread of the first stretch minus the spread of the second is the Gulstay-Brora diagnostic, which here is 1.6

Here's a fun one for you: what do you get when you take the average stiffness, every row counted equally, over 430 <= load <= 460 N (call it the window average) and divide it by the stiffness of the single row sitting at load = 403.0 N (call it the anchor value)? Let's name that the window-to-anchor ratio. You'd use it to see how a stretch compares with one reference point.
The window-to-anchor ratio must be 1.09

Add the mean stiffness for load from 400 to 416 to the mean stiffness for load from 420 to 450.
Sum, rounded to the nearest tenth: 38.1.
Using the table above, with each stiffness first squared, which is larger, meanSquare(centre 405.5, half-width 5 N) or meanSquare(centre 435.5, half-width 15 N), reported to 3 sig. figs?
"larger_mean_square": 384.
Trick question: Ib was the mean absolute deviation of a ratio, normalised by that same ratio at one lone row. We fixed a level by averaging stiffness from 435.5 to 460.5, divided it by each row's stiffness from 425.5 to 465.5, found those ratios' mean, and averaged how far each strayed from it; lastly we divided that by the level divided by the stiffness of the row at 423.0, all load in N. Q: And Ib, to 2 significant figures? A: 0.12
